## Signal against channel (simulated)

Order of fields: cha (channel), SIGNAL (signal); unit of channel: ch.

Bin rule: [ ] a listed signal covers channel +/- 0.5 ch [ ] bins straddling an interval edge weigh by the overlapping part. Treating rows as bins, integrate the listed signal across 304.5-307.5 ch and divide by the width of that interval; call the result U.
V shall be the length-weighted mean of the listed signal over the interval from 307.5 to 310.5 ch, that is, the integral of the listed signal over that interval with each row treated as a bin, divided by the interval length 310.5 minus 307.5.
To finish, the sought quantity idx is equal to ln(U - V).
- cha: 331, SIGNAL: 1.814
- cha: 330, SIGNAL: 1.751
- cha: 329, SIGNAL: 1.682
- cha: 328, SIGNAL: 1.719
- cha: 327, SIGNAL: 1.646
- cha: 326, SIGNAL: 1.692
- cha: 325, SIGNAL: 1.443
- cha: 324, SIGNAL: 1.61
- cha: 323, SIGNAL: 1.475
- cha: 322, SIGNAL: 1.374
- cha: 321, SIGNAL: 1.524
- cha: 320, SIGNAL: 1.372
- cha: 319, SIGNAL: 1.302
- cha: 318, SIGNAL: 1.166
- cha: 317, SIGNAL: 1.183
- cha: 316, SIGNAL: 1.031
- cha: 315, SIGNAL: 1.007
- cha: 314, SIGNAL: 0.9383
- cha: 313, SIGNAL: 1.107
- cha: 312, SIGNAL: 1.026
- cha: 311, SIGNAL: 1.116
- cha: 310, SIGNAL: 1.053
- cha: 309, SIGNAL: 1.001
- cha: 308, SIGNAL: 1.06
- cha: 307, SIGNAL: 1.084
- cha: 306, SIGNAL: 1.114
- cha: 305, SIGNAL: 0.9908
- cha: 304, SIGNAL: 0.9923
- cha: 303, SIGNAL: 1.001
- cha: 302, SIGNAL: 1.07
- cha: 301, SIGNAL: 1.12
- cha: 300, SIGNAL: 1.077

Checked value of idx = -3.7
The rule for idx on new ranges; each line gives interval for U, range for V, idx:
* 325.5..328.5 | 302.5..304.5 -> -0.4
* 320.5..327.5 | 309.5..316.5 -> -0.7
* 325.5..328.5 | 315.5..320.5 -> -0.7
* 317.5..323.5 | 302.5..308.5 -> -1.1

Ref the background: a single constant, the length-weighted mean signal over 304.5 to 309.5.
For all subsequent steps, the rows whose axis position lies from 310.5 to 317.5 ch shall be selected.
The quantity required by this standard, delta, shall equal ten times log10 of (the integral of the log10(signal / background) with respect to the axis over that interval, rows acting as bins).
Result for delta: -18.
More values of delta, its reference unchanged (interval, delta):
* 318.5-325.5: 0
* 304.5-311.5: -16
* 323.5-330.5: 1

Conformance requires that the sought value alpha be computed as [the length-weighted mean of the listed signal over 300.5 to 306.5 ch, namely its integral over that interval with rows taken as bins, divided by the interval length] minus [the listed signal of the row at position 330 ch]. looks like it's -0.7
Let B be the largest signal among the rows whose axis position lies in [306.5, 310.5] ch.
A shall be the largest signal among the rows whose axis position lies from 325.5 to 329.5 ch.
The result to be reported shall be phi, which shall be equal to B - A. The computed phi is -0.6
